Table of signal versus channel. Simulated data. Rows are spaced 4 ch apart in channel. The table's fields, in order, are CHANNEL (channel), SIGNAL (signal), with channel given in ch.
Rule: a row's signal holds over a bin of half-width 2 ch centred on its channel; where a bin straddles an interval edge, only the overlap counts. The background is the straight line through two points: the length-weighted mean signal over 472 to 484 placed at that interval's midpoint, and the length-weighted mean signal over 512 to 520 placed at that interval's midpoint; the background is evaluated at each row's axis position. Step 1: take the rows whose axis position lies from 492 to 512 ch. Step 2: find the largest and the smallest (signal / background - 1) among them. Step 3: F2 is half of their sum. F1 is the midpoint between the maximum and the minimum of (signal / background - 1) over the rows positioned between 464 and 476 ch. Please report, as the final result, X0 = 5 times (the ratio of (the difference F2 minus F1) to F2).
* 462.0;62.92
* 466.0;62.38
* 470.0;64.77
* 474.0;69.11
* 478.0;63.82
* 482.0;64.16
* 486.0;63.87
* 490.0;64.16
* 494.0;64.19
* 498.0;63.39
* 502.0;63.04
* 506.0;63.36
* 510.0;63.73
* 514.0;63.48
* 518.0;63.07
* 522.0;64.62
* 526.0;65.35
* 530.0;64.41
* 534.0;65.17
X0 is 0.9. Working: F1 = -0.007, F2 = -0.008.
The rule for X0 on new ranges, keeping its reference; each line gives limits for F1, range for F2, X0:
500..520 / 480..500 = 2.1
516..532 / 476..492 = 10.2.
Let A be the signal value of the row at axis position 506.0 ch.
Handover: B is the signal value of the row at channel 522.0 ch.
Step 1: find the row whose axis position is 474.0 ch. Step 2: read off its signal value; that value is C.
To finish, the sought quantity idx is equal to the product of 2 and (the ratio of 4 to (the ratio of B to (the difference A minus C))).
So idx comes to -0.7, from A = 63.36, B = 64.62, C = 69.11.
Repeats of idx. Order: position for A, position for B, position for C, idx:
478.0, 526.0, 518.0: 0.1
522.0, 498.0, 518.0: 0.2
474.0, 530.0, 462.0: 0.8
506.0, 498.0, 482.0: -0.1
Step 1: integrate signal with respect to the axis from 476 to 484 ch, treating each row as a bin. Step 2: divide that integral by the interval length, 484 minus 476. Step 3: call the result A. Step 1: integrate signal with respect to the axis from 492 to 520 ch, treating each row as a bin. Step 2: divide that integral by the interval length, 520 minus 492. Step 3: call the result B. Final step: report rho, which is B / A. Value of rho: 0.99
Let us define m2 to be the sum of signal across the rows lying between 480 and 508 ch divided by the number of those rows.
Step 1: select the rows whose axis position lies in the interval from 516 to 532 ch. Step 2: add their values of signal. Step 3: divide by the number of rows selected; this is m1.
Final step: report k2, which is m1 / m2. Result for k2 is 1.01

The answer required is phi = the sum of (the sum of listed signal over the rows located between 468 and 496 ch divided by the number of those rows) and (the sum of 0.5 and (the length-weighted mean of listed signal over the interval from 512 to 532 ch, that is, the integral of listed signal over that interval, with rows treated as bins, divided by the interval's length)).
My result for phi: 129.6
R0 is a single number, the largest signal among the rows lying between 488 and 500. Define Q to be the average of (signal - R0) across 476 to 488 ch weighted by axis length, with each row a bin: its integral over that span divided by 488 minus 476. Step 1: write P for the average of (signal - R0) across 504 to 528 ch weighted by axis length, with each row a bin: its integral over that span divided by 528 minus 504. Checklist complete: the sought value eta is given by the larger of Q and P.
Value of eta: -0.2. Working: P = -0.3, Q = -0.2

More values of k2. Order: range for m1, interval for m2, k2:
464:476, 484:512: 1.03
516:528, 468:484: 0.98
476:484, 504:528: 1.00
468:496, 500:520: 1.02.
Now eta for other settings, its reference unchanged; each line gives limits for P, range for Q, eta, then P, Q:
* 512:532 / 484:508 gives 0.0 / 0.0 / -0.5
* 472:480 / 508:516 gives 2.3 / 2.3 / -0.6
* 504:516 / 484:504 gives -0.5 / -0.7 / -0.5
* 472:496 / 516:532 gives 0.7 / 0.7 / 0.2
